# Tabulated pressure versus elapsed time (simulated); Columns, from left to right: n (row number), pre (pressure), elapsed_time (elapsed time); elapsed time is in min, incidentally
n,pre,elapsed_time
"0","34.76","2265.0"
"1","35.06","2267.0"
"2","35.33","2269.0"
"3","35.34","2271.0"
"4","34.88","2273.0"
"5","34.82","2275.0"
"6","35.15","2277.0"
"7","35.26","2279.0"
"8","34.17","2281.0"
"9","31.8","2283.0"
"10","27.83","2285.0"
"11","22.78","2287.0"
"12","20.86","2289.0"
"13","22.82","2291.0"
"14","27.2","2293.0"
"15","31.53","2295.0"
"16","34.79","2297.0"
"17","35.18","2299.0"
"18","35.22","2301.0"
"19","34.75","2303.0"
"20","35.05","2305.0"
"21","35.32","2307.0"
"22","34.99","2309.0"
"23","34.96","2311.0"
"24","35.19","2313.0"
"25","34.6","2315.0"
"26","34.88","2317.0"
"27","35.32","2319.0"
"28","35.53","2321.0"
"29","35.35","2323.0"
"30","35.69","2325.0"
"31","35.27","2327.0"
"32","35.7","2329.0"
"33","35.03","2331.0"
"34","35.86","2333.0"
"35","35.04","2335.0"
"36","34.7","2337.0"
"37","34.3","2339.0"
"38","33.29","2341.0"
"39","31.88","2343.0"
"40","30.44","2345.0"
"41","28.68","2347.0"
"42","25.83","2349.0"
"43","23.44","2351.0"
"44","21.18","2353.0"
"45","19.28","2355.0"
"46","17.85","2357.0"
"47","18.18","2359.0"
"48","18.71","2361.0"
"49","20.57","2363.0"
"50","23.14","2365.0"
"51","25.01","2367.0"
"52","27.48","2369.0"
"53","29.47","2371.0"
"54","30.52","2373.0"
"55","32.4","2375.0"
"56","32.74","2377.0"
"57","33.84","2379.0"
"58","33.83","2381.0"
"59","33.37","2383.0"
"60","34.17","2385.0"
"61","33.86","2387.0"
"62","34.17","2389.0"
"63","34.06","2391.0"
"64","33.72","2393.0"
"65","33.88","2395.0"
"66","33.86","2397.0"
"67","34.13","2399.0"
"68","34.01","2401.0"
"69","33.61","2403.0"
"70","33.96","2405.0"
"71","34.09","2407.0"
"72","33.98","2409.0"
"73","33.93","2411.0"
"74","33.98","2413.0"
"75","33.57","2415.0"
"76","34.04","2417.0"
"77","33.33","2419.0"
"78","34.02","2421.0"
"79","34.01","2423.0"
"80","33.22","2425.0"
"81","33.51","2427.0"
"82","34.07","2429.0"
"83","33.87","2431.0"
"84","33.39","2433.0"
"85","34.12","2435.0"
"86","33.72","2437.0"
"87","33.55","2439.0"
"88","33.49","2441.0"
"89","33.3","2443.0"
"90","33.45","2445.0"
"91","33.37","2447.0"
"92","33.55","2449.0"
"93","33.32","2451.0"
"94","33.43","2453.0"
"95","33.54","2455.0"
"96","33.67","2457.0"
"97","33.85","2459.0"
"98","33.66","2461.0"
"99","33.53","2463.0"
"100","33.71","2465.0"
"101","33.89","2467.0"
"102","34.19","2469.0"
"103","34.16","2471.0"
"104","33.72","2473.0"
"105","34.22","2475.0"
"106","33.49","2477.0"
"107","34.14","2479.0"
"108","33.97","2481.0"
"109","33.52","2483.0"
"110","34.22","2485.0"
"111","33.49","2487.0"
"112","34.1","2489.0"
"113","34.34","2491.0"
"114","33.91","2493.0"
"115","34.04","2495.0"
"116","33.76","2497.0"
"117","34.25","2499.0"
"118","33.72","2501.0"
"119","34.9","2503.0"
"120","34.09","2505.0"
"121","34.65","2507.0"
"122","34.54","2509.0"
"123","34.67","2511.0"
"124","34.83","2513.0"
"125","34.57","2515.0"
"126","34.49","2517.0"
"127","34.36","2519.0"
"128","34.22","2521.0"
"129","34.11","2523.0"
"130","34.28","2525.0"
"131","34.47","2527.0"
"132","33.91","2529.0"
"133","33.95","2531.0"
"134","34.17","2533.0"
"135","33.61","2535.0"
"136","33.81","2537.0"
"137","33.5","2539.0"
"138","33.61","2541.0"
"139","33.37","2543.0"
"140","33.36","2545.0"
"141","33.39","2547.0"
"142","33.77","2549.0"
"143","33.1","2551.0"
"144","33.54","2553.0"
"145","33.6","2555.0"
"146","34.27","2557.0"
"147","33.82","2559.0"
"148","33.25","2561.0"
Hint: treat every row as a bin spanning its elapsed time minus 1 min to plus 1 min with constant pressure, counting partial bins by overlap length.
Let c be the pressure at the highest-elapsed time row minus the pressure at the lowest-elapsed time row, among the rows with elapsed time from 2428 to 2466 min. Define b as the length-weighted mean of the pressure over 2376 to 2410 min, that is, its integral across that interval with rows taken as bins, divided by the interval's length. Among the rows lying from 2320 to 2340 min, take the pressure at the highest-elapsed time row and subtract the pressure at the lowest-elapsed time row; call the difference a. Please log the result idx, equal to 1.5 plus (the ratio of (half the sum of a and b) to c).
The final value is -44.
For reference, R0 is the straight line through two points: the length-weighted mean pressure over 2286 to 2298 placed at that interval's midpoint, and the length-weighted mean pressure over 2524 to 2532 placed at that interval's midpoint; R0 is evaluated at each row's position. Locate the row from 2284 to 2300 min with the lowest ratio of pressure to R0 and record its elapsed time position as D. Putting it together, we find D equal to 2289.0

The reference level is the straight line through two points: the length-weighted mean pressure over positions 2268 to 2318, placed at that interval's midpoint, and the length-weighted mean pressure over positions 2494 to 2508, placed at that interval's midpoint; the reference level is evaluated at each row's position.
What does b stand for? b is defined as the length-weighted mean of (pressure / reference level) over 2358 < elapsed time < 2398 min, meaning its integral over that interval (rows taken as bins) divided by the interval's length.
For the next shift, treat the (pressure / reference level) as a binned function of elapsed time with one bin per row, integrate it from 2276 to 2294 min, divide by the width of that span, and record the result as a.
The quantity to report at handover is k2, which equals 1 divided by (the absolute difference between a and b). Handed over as 61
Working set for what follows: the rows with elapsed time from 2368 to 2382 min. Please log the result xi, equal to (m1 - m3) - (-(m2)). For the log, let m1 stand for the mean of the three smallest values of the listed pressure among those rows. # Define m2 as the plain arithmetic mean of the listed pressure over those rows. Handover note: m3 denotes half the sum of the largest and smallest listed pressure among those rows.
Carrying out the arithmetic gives 30.0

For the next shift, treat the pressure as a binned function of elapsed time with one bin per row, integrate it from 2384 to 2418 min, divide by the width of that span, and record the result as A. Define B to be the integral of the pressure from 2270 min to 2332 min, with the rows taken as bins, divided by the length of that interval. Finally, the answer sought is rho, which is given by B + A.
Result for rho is 67.1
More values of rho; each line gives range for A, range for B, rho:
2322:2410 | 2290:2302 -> 61.8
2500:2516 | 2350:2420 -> 64.5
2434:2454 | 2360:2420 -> 65.2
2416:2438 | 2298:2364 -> 64.9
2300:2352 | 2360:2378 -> 60.4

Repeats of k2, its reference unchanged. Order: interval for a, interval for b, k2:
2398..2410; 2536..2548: 22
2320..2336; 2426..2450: 12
